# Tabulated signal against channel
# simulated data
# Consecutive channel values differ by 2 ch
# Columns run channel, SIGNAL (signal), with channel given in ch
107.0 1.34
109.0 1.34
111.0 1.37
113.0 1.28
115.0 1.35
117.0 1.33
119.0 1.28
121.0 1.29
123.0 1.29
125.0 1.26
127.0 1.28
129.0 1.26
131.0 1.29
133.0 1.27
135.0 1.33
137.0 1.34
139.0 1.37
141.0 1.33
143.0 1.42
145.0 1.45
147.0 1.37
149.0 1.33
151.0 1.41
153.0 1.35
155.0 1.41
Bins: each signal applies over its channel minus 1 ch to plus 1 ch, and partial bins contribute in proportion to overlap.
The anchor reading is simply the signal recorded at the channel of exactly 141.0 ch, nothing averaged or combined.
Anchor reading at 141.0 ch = 1.33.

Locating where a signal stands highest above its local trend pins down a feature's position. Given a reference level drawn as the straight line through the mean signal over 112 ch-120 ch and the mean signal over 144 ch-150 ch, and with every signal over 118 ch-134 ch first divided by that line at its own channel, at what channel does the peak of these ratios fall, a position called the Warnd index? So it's 121.0 ch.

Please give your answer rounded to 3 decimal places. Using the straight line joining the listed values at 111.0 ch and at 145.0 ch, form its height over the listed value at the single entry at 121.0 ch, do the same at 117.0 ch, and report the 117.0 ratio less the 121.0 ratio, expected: -0.040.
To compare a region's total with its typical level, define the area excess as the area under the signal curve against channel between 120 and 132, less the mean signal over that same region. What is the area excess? 14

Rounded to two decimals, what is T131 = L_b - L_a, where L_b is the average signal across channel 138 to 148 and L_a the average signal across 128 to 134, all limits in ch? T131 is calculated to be 0.11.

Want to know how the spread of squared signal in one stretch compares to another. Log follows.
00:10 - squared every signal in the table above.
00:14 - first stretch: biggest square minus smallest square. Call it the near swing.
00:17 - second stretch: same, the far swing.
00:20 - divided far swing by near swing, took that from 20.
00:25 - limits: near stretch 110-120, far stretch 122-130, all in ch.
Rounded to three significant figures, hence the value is 19.7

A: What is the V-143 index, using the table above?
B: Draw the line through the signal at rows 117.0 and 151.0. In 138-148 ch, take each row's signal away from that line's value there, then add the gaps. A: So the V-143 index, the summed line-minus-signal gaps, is 0.0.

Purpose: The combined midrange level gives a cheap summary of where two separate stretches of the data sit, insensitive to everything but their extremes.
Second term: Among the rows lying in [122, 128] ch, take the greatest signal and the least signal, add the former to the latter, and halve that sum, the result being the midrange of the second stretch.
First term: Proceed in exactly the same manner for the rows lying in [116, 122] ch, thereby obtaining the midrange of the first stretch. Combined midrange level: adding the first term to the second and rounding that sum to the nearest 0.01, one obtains 2.58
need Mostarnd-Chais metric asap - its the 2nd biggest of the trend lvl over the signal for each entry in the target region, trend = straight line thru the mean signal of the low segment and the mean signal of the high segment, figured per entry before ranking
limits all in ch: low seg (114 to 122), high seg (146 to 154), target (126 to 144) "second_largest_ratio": 1.05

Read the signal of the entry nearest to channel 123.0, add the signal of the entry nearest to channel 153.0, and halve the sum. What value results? 1.32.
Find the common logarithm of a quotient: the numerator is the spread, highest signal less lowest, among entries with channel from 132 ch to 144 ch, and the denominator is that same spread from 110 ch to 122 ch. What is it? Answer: 0.22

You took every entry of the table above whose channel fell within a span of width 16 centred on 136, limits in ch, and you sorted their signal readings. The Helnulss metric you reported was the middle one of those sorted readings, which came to 1.33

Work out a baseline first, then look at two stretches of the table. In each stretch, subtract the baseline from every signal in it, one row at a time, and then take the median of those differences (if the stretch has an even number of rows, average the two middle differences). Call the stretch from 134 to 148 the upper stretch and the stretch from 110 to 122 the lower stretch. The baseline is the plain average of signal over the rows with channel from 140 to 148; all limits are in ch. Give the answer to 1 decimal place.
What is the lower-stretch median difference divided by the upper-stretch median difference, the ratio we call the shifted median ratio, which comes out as 3.7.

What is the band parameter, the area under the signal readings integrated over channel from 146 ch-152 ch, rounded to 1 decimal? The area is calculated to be 8.2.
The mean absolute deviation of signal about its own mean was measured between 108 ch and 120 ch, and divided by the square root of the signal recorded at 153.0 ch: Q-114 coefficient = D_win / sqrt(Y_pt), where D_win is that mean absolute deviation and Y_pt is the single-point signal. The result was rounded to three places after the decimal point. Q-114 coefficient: 0.026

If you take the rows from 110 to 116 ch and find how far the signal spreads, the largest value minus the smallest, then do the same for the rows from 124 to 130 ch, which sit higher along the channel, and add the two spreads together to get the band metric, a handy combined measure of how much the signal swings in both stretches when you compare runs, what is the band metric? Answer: 0.110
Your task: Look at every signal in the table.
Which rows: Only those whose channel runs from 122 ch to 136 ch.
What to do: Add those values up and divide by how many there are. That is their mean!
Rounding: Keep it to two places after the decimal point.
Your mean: 1.28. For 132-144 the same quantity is 1.34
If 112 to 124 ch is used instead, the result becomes 1.30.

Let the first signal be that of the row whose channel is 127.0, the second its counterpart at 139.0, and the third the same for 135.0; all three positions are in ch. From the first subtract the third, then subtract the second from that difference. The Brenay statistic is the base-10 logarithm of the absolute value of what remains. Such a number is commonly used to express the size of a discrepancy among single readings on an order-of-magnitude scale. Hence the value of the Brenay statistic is 0.1523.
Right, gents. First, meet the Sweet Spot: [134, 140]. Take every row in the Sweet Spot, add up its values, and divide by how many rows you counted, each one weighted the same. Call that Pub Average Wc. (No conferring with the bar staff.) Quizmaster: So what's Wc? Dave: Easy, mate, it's 1.35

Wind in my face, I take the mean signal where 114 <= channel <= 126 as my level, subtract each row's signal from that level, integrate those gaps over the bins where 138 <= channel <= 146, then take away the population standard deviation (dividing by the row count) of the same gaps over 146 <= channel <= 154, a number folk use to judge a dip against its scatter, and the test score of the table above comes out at -0.77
